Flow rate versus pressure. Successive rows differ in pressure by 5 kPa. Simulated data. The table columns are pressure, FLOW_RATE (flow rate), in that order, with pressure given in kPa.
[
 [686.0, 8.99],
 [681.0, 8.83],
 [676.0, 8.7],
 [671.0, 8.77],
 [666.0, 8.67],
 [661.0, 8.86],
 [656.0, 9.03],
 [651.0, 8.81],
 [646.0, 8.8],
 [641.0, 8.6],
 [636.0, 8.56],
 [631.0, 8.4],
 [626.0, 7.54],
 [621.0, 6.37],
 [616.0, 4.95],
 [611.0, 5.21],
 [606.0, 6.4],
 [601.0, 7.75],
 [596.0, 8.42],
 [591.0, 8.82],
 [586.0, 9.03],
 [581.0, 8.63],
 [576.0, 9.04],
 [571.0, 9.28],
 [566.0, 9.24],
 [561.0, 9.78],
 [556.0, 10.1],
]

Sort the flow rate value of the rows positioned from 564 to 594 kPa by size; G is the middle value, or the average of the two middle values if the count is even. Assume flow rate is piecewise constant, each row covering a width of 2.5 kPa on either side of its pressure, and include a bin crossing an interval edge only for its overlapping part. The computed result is 9.0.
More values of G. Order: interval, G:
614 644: 8.0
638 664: 8.8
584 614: 8.1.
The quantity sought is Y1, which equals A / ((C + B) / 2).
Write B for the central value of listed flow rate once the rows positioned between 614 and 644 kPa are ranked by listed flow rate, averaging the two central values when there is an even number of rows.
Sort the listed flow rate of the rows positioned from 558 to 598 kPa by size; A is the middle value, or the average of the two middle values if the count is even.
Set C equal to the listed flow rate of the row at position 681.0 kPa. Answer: 1.08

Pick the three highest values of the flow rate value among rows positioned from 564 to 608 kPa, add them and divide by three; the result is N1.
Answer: 9.19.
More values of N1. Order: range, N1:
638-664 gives 8.90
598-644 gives 8.52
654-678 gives 8.89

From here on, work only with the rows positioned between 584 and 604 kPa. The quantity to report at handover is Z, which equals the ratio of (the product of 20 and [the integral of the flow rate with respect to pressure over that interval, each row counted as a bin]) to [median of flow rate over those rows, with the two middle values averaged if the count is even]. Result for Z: 392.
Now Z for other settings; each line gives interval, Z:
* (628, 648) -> 399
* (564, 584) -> 396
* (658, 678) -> 401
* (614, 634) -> 397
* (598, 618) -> 425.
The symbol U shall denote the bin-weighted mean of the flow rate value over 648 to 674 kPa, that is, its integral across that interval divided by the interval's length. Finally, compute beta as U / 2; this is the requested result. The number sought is 4.4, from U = 8.8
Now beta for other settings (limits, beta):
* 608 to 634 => 3.3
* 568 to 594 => 4.5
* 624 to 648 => 4.2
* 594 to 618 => 3.3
